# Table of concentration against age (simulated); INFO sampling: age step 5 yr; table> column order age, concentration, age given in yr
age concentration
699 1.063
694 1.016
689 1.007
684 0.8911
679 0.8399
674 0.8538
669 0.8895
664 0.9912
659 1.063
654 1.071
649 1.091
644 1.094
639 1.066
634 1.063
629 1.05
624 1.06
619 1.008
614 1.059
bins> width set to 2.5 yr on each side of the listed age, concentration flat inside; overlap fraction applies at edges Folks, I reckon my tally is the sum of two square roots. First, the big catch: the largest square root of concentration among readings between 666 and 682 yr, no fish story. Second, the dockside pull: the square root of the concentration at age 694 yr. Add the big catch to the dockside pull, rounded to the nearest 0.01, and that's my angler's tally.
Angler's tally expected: 1.95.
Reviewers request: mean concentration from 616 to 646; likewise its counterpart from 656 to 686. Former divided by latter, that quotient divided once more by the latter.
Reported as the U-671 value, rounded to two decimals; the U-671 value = 1.24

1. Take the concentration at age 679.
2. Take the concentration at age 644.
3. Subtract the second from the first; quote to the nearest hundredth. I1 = -0.25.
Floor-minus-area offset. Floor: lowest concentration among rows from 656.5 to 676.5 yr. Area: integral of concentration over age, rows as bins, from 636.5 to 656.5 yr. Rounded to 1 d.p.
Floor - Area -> -20.8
